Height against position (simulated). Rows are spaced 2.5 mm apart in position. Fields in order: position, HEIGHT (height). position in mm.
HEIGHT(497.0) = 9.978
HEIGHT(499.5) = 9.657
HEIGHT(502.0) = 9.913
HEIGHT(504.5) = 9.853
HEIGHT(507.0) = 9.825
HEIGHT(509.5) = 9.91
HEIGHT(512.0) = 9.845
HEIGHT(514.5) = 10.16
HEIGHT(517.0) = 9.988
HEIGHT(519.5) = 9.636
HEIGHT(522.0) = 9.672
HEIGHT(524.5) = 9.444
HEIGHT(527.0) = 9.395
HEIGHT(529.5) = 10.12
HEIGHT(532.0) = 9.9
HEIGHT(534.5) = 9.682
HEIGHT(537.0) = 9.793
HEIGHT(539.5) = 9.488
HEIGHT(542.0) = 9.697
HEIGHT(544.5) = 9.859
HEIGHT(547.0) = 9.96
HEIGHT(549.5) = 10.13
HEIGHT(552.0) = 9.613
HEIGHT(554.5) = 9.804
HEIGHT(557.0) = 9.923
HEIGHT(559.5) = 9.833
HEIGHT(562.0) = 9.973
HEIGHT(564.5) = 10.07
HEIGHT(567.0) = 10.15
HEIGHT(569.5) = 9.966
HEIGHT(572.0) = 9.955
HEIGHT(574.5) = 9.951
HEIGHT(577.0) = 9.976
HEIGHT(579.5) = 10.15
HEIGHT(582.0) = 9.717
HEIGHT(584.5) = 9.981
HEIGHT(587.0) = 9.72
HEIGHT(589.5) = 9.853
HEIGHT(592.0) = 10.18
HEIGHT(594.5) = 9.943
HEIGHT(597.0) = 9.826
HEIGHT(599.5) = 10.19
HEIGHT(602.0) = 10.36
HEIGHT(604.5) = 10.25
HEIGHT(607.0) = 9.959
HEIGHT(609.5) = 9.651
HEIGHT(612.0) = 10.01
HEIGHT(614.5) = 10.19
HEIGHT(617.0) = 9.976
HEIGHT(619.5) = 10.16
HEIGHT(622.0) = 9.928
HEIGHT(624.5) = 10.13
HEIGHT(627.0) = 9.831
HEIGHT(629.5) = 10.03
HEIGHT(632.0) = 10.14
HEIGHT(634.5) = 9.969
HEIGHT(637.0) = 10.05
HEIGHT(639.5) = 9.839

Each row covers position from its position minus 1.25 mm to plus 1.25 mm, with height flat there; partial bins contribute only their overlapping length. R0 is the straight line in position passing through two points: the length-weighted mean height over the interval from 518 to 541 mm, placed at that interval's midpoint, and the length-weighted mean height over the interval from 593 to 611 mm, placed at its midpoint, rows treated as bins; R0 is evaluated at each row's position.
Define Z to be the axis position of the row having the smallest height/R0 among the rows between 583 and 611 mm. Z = 609.5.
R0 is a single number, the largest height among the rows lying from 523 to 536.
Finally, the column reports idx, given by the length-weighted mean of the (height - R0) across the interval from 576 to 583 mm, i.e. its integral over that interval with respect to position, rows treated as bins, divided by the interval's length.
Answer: -0.17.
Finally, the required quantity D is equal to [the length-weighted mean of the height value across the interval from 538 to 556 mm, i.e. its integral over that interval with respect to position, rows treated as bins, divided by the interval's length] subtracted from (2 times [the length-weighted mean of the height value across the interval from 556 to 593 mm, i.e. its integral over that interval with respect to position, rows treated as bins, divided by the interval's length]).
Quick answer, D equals 10.1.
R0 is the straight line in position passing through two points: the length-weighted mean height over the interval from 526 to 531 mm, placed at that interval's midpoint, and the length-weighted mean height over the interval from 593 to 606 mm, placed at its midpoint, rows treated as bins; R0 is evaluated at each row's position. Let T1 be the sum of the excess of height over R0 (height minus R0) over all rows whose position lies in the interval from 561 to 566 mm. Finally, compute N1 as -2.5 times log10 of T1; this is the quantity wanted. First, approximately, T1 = 0.16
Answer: 2.02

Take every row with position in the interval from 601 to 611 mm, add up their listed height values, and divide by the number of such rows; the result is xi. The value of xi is 10.1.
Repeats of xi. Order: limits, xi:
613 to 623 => 10.1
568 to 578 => 10.0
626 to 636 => 10.0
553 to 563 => 9.9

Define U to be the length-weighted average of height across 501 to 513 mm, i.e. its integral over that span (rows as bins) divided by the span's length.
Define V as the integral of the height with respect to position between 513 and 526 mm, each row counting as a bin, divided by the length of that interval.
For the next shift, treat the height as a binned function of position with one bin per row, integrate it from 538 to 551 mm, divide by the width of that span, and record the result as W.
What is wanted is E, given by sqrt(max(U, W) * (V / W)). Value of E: 3.13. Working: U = 9.9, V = 9.8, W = 9.8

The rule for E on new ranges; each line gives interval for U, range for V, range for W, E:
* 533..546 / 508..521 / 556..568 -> 3.15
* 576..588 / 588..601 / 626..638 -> 3.16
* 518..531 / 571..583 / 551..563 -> 3.16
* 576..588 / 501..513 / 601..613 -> 3.14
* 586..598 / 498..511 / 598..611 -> 3.14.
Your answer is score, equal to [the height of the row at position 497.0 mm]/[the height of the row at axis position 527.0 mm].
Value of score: 1.06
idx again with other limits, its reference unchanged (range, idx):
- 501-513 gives -0.25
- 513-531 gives -0.34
